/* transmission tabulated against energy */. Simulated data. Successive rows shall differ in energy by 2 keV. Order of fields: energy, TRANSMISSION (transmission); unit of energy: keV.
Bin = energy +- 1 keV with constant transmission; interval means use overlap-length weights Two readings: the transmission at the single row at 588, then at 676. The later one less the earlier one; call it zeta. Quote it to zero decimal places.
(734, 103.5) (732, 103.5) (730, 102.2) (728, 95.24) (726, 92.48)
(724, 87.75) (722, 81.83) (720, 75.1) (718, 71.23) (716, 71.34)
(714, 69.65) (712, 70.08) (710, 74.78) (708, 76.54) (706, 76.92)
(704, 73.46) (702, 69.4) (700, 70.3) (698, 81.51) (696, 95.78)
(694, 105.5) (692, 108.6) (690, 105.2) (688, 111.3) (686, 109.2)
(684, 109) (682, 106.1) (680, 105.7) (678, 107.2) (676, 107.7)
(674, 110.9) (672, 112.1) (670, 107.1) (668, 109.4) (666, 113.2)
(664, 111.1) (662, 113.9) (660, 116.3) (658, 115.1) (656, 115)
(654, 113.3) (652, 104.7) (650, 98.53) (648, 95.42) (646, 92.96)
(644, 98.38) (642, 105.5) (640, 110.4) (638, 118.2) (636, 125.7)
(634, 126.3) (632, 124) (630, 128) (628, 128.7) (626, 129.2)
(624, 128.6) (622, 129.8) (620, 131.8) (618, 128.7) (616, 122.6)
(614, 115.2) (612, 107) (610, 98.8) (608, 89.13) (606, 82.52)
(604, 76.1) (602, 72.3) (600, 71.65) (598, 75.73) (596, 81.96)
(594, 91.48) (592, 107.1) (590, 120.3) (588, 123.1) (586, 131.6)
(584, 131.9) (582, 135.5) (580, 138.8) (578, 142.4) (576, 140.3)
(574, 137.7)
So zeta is -15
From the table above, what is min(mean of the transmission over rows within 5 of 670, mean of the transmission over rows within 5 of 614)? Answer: 111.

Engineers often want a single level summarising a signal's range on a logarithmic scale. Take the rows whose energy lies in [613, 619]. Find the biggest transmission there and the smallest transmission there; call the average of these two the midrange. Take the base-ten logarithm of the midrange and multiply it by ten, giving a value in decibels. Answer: 20.9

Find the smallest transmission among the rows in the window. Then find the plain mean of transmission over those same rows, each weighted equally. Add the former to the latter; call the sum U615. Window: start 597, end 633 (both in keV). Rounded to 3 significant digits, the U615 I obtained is 179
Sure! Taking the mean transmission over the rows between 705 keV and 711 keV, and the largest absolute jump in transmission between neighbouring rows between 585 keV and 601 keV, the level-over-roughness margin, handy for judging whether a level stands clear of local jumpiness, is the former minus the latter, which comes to 60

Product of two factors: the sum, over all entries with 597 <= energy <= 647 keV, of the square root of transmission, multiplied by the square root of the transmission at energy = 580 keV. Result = 3056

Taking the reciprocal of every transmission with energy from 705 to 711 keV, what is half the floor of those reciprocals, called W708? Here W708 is 0.0065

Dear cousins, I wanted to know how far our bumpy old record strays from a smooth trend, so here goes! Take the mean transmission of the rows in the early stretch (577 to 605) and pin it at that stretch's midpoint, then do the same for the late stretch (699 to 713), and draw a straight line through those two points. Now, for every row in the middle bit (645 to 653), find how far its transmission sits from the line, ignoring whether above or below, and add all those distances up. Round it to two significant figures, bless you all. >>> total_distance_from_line 32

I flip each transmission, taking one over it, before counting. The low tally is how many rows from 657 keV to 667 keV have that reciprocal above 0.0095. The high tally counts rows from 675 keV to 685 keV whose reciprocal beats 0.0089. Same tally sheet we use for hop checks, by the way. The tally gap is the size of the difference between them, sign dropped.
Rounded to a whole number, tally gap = 5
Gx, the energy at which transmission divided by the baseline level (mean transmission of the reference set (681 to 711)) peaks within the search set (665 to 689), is 666 keV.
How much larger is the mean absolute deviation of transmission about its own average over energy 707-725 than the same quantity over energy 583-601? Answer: -17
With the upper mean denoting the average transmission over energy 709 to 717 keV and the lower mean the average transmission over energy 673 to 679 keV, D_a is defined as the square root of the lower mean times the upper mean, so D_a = 88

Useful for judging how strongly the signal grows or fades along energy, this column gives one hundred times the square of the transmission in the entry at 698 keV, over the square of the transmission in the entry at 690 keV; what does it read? 60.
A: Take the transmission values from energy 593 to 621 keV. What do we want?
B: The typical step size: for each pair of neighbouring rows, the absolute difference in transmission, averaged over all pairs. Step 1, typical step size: 6.2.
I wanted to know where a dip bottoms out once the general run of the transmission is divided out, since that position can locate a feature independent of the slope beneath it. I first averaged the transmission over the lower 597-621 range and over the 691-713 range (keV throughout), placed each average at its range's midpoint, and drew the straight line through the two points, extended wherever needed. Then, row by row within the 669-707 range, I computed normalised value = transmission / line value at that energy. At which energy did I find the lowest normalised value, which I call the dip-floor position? 702 keV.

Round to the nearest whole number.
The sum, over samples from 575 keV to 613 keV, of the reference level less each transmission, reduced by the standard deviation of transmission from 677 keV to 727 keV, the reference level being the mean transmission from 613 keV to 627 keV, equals 371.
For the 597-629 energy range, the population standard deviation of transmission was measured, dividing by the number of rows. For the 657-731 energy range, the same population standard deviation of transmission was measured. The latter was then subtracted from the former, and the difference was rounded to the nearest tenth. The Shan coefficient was 6.6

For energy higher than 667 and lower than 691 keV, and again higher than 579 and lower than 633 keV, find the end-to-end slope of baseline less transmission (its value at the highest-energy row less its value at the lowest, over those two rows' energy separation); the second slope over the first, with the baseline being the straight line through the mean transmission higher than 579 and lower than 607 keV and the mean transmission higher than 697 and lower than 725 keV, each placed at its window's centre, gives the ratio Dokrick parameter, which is -1.1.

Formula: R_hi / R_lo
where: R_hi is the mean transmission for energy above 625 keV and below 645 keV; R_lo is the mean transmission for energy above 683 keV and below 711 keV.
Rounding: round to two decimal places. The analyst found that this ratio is 1.32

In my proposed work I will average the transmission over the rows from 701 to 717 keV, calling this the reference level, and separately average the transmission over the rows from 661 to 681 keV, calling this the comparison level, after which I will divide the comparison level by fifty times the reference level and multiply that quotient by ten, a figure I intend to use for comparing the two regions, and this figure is 0.30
